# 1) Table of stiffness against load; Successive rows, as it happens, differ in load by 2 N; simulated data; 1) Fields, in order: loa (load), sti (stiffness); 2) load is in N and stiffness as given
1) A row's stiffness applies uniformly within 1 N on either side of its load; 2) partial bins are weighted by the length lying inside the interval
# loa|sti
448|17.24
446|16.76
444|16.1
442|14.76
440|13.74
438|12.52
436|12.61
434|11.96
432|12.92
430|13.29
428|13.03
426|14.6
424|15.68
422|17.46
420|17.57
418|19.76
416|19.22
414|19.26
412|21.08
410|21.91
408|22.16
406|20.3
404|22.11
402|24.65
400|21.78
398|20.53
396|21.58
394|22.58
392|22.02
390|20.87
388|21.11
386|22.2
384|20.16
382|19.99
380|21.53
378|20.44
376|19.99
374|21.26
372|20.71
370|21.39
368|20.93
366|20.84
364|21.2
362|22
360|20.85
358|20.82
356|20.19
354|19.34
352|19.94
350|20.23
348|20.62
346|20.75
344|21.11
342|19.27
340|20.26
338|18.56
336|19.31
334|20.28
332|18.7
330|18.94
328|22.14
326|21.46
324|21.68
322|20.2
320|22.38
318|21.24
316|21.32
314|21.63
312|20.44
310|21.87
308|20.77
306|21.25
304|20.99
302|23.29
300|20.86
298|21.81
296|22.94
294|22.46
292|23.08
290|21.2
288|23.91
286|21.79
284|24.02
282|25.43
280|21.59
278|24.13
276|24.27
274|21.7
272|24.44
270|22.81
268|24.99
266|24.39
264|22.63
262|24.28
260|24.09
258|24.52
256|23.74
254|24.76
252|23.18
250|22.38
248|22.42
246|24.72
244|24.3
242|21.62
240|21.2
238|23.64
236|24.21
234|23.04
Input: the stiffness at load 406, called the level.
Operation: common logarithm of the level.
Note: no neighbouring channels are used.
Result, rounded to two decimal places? 1.31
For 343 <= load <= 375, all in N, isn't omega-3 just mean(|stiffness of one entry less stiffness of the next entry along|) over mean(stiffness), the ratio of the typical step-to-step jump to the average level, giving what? 0.024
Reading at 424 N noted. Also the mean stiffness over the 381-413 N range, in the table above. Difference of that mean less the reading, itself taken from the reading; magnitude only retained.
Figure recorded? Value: 10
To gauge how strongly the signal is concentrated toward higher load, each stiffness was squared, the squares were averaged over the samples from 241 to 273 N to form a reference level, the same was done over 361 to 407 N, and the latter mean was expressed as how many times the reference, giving 0.81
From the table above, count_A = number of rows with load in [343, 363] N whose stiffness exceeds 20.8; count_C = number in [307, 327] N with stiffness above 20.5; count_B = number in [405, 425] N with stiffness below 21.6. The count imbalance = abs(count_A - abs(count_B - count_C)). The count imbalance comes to 4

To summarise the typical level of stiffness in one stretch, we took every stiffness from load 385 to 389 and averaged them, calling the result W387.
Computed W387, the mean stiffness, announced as 21.7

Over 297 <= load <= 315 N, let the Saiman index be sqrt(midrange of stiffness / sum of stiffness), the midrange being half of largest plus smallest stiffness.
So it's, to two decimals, 0.34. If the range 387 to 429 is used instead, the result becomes 0.21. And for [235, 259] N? 0.29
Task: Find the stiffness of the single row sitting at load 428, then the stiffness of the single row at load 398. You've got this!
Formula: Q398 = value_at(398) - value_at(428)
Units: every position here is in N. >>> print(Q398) 7.5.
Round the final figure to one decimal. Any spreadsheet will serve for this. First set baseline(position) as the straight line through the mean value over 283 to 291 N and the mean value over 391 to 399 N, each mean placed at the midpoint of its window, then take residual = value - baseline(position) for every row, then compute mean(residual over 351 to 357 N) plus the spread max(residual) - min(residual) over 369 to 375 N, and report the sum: -1.6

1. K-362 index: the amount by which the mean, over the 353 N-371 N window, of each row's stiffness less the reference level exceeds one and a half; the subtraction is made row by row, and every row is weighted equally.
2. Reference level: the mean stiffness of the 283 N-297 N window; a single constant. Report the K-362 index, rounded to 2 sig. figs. -3.4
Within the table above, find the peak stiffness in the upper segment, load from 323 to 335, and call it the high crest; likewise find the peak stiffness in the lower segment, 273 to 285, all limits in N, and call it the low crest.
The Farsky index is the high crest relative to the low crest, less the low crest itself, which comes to -24.6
